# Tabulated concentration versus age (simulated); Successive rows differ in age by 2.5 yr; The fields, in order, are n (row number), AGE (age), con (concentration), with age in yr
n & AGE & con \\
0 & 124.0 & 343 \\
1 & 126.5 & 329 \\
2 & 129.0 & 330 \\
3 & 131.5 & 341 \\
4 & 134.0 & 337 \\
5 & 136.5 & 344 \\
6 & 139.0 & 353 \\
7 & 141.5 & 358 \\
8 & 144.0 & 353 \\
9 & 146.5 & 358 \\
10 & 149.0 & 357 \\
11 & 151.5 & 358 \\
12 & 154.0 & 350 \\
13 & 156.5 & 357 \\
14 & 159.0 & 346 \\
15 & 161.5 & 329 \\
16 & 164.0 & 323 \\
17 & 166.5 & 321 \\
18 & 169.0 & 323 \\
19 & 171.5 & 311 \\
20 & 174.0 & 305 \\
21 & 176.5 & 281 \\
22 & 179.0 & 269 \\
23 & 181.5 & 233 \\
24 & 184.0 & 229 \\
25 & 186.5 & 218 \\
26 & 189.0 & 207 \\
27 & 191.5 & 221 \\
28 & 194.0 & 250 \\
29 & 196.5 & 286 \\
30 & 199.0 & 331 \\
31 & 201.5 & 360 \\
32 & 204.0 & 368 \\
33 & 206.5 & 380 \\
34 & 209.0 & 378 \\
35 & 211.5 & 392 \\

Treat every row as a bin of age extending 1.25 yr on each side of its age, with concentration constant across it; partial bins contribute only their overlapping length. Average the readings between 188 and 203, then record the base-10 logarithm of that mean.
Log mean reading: 2.44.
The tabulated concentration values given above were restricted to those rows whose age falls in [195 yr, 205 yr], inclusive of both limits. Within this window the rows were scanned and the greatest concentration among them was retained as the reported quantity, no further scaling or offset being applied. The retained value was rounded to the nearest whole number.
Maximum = 368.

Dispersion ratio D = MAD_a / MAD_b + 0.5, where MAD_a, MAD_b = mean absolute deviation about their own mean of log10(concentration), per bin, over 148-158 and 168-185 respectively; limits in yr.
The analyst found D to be 0.57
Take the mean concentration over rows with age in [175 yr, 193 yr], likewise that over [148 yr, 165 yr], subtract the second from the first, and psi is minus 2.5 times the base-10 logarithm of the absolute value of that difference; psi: -5.1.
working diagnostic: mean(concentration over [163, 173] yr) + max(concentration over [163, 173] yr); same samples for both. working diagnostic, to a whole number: 642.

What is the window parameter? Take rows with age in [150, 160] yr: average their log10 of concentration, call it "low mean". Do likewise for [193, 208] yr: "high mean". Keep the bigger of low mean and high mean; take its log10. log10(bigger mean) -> 0.406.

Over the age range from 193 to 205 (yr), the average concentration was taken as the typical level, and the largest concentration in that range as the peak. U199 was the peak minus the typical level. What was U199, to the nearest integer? 49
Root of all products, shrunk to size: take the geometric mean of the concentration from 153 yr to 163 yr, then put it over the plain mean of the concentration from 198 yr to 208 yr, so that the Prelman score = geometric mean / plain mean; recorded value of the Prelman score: 0.96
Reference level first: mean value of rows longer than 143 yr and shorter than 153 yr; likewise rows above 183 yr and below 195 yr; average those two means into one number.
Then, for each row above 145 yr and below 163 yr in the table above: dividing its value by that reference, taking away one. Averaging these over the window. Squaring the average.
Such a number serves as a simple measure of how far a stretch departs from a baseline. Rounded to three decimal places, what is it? 0.043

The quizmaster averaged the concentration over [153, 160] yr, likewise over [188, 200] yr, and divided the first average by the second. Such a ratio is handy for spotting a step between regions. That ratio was 1.36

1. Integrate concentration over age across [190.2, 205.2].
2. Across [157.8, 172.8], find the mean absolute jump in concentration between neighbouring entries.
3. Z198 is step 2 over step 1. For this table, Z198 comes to 0.0017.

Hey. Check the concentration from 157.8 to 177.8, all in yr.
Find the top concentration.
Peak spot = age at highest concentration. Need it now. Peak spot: 159.0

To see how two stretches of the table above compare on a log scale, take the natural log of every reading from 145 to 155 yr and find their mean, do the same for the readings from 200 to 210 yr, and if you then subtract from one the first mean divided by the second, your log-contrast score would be 0.01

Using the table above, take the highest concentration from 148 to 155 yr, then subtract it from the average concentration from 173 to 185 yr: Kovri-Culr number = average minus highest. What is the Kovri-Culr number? -95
